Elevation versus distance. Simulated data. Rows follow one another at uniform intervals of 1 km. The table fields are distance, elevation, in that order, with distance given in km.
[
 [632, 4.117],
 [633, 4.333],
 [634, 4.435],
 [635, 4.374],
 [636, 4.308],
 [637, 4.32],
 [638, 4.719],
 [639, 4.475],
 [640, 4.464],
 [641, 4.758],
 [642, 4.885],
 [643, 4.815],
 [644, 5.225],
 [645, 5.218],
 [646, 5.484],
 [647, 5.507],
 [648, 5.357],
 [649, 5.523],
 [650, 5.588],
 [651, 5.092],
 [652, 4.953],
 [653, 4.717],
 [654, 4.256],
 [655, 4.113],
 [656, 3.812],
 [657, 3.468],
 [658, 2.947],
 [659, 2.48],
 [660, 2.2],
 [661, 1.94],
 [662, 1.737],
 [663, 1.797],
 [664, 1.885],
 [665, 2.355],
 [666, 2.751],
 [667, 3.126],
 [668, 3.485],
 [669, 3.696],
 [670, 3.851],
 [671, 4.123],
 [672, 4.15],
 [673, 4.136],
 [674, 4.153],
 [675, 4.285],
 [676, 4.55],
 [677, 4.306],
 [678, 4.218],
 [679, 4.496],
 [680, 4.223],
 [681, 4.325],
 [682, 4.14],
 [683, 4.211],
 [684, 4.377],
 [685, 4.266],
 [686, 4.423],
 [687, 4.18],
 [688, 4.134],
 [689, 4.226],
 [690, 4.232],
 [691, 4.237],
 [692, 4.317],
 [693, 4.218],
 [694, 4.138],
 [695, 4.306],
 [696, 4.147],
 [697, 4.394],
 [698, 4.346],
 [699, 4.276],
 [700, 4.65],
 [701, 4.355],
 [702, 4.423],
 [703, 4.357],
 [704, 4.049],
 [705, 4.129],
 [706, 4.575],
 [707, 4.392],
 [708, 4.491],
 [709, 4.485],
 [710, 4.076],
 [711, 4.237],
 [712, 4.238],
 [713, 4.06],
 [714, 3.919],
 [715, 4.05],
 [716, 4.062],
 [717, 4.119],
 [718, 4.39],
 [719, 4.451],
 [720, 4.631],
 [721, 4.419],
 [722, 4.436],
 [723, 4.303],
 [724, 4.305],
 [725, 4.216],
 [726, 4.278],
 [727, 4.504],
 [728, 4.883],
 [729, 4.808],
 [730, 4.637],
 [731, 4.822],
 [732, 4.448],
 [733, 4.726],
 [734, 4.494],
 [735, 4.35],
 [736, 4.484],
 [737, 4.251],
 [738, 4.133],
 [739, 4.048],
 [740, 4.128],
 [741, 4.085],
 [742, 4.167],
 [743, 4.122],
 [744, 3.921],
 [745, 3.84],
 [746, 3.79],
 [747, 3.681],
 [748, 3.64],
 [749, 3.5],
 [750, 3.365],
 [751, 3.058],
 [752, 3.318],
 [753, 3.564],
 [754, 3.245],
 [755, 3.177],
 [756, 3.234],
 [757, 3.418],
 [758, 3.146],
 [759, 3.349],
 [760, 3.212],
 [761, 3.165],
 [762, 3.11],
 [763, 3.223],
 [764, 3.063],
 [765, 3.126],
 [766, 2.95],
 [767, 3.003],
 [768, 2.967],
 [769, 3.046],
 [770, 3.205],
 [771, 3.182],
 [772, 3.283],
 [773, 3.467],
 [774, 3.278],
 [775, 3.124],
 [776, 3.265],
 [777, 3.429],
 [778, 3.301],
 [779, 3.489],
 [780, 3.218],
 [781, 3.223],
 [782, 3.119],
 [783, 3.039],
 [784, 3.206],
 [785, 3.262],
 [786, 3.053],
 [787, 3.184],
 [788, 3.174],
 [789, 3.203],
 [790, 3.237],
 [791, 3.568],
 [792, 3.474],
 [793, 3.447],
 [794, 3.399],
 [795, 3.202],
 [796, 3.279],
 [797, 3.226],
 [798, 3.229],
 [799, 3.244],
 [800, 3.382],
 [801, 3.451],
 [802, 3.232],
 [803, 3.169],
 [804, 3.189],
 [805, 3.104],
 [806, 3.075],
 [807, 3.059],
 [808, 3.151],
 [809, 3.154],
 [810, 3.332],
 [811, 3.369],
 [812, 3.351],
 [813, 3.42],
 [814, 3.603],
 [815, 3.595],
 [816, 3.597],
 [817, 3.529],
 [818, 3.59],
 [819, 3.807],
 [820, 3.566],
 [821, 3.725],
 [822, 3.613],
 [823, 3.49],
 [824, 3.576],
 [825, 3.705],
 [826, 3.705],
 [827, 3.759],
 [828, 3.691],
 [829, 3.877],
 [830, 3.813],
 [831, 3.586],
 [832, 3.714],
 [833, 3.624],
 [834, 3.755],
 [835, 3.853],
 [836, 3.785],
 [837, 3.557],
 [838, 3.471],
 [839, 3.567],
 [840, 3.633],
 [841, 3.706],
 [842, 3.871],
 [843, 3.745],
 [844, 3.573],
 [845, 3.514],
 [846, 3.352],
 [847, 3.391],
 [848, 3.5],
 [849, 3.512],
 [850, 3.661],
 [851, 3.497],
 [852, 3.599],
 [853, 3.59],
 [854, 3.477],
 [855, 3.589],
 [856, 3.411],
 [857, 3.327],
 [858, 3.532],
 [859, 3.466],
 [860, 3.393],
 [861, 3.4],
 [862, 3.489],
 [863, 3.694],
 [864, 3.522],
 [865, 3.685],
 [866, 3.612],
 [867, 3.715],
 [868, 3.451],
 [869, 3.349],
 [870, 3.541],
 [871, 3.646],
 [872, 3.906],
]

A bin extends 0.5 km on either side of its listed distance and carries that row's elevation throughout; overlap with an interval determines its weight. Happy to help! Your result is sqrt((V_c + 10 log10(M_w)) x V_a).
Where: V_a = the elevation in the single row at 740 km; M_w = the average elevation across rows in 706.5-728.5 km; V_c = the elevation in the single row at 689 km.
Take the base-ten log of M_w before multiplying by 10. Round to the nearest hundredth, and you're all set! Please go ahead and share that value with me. 6.61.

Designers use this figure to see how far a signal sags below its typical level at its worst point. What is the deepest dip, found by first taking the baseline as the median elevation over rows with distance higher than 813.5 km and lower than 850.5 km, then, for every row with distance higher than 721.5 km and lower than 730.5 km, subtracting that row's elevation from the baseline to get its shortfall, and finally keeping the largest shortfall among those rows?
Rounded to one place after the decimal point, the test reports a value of -0.6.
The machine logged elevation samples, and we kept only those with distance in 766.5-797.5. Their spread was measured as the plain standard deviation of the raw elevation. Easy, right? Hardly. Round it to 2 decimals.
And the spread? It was 0.15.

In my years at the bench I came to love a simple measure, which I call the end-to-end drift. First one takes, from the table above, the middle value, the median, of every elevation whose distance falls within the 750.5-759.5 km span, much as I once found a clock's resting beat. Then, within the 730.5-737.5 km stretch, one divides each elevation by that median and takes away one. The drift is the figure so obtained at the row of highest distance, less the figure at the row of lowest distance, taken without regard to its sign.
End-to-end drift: 0.18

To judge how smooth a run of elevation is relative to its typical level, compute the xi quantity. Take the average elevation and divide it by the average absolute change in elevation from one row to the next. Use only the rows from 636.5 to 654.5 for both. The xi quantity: 23.7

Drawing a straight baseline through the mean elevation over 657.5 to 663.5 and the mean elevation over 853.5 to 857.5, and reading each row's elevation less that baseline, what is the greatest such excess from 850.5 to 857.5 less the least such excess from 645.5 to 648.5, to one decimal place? -3.1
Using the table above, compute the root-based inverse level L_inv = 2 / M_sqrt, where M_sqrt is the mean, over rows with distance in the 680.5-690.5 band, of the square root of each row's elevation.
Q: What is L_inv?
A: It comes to 0.97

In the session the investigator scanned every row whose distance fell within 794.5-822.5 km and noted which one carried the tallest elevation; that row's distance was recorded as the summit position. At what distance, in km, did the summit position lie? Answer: 819 km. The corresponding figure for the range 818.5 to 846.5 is 829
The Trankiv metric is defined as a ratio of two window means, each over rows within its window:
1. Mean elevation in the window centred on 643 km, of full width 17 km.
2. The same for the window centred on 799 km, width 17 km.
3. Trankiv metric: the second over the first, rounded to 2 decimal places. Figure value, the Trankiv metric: 0.66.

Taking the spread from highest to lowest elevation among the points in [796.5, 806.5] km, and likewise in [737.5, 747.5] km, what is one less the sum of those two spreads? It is 0.14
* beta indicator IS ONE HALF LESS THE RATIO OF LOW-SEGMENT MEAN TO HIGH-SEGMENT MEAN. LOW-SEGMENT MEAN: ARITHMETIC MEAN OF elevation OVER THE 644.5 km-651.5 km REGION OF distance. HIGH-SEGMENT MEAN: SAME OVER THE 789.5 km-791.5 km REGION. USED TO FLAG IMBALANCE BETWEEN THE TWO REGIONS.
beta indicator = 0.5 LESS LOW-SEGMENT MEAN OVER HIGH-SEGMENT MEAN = -1.1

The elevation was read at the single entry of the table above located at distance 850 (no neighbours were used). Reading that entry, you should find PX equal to 3.661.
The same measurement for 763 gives 3.223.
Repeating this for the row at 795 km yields 3.202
